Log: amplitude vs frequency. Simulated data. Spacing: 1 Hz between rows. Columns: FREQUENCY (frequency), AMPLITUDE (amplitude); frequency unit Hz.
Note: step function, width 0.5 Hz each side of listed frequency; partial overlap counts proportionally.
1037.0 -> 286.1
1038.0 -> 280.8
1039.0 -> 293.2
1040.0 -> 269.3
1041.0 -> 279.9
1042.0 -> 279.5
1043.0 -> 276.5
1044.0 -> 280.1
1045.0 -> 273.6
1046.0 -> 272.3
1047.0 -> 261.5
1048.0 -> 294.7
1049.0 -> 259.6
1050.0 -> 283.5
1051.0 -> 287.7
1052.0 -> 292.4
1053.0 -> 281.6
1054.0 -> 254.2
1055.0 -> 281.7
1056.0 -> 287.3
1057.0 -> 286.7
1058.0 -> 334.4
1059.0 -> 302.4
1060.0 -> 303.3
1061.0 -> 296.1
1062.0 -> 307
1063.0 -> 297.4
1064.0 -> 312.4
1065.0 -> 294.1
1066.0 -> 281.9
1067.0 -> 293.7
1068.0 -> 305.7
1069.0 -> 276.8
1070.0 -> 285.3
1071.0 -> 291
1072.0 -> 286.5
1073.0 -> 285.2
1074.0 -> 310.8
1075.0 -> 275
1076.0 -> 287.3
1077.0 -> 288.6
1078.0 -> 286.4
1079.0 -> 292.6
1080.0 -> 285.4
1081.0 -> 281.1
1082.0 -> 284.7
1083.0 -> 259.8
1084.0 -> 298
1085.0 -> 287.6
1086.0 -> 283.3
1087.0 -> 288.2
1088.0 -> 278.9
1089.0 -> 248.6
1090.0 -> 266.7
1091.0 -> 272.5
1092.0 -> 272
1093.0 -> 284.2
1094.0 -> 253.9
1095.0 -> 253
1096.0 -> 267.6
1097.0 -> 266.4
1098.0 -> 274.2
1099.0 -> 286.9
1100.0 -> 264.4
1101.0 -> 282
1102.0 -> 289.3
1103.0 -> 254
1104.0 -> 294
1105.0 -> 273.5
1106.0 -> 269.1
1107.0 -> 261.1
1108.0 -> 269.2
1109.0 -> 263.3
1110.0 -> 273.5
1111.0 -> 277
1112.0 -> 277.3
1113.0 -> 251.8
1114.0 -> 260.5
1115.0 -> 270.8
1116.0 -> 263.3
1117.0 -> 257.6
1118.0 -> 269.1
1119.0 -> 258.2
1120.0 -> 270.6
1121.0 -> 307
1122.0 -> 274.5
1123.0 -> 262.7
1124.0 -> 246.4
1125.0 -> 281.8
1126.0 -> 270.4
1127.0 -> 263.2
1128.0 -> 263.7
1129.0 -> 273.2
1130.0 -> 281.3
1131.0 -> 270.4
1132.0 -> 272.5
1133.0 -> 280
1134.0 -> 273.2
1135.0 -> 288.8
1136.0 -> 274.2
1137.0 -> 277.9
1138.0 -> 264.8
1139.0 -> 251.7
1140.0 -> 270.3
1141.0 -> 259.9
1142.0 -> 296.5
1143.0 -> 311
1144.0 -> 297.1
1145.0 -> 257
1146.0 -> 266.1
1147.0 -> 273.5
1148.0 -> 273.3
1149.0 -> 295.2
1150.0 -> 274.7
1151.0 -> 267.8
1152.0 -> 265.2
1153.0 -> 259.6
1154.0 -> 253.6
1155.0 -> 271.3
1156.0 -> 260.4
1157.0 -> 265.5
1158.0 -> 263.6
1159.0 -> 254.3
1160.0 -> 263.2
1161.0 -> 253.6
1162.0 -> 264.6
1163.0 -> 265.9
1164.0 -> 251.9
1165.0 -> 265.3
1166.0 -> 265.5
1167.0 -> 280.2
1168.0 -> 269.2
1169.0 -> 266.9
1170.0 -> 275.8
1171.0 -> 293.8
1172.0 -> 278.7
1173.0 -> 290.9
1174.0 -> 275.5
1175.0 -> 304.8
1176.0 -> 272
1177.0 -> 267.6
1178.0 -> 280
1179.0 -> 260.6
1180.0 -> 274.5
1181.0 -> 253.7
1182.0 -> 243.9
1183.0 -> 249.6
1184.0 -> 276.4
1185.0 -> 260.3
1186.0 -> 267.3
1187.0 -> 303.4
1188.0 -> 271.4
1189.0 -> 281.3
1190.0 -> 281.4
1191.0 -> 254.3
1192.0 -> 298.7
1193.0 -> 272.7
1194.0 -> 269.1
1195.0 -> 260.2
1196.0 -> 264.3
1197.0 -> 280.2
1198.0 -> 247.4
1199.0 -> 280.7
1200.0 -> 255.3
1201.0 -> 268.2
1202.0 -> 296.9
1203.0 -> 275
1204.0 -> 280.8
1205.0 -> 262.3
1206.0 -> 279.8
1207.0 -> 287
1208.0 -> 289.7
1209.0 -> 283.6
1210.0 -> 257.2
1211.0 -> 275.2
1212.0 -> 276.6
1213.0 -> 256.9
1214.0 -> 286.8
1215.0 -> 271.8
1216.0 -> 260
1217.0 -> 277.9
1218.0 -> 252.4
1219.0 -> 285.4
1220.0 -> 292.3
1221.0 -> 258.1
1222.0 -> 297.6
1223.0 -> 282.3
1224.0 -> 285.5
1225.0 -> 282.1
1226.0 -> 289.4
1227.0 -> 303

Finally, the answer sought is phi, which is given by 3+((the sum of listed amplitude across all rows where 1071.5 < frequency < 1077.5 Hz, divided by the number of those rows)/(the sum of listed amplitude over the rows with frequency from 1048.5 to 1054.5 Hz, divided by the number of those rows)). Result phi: 4.04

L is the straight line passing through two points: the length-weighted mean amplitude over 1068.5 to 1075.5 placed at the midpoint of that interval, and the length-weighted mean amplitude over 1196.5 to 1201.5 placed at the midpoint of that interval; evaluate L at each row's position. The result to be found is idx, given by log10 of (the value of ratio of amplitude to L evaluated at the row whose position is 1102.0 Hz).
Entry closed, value 0.01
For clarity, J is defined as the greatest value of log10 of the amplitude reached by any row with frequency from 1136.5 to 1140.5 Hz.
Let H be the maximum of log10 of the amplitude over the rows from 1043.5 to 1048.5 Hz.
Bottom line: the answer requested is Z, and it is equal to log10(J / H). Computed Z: -0.0045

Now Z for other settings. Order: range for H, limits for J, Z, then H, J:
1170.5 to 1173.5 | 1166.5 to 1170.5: -0.0036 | 2.468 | 2.45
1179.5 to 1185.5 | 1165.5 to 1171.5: 0.0047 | 2.442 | 2.47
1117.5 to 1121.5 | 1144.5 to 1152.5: -0.0030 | 2.487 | 2.47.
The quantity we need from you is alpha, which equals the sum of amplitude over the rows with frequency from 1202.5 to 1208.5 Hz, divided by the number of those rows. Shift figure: 279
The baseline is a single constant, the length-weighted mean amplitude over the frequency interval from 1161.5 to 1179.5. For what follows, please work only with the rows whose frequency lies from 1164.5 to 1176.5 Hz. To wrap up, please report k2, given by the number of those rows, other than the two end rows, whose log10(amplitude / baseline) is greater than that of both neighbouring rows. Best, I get 4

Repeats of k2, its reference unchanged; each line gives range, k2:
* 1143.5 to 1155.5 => 2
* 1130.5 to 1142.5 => 4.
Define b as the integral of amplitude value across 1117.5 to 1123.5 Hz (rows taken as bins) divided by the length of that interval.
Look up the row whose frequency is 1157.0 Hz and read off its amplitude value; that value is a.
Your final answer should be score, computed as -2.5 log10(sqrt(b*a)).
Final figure -6.08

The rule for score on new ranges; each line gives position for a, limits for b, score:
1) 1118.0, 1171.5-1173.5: -6.11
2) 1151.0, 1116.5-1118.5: -6.06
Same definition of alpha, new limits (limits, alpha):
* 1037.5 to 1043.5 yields 280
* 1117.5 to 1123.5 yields 274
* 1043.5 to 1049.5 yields 274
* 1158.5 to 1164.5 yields 259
